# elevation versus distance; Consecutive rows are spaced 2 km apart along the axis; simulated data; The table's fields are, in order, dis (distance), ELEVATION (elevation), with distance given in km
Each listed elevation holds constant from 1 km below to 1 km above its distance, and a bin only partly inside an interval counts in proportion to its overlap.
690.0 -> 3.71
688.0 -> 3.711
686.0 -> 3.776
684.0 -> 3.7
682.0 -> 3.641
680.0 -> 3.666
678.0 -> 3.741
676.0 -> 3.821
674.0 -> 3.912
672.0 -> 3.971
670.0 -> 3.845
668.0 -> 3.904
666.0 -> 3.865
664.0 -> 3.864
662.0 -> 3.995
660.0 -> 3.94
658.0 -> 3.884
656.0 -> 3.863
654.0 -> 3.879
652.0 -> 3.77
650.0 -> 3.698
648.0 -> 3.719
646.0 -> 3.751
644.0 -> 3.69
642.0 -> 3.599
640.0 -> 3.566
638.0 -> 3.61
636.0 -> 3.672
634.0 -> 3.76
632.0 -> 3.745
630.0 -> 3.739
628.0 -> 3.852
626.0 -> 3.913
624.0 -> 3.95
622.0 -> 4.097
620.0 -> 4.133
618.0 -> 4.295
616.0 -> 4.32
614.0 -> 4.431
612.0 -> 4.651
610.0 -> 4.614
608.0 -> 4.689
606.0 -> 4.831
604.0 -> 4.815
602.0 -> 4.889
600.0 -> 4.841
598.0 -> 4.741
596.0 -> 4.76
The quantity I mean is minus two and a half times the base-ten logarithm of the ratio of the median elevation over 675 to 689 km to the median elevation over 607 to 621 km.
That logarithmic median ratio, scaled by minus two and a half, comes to 0.19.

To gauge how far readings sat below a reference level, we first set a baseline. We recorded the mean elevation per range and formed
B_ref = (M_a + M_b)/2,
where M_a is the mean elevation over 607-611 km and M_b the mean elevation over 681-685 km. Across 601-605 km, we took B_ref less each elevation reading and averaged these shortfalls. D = -0.69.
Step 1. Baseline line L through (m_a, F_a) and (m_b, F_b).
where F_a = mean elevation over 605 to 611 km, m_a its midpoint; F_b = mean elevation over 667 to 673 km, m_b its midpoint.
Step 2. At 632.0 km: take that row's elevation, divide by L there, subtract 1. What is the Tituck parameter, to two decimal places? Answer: -0.15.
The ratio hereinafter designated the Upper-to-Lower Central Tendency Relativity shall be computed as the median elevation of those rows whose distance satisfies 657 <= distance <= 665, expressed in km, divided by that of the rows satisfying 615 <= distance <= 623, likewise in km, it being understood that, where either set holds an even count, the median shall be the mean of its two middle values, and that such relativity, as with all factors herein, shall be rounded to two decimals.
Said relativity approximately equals 0.93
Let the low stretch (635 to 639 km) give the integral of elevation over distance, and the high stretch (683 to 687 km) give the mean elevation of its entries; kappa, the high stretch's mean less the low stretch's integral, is -10.8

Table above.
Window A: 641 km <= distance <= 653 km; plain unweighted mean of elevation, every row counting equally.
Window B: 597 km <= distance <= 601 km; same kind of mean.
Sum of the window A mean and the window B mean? 8.50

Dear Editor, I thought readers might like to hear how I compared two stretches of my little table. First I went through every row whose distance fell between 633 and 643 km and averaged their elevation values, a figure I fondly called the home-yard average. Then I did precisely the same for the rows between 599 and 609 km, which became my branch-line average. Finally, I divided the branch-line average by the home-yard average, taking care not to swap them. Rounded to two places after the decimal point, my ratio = 1.32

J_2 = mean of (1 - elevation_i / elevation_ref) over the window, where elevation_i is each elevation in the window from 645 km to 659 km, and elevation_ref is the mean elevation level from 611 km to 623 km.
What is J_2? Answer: 0.122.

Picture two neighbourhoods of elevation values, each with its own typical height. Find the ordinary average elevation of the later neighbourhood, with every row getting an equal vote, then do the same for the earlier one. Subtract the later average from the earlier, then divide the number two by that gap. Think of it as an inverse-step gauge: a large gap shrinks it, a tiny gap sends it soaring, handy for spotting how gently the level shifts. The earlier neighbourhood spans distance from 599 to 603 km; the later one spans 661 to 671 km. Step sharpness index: 2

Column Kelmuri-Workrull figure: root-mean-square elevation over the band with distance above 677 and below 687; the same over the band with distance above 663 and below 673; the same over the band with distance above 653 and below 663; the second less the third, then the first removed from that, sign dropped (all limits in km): 3.7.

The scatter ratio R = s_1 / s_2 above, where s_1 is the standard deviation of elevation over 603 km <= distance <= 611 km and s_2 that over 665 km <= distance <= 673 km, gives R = 1.9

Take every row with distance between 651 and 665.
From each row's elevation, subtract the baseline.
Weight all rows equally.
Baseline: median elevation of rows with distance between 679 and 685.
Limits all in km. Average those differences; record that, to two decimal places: 0.22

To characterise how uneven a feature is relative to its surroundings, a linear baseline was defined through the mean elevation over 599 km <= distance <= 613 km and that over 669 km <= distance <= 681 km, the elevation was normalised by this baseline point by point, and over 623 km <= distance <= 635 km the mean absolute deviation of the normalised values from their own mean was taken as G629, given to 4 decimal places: 0.0098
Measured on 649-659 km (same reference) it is 0.0238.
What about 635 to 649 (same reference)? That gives 0.0218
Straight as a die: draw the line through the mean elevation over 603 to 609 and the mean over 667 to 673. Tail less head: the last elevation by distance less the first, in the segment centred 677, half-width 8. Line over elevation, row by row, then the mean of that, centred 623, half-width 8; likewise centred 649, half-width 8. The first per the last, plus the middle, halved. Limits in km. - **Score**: 0.50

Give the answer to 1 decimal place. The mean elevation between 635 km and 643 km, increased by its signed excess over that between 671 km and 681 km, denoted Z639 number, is 3.4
